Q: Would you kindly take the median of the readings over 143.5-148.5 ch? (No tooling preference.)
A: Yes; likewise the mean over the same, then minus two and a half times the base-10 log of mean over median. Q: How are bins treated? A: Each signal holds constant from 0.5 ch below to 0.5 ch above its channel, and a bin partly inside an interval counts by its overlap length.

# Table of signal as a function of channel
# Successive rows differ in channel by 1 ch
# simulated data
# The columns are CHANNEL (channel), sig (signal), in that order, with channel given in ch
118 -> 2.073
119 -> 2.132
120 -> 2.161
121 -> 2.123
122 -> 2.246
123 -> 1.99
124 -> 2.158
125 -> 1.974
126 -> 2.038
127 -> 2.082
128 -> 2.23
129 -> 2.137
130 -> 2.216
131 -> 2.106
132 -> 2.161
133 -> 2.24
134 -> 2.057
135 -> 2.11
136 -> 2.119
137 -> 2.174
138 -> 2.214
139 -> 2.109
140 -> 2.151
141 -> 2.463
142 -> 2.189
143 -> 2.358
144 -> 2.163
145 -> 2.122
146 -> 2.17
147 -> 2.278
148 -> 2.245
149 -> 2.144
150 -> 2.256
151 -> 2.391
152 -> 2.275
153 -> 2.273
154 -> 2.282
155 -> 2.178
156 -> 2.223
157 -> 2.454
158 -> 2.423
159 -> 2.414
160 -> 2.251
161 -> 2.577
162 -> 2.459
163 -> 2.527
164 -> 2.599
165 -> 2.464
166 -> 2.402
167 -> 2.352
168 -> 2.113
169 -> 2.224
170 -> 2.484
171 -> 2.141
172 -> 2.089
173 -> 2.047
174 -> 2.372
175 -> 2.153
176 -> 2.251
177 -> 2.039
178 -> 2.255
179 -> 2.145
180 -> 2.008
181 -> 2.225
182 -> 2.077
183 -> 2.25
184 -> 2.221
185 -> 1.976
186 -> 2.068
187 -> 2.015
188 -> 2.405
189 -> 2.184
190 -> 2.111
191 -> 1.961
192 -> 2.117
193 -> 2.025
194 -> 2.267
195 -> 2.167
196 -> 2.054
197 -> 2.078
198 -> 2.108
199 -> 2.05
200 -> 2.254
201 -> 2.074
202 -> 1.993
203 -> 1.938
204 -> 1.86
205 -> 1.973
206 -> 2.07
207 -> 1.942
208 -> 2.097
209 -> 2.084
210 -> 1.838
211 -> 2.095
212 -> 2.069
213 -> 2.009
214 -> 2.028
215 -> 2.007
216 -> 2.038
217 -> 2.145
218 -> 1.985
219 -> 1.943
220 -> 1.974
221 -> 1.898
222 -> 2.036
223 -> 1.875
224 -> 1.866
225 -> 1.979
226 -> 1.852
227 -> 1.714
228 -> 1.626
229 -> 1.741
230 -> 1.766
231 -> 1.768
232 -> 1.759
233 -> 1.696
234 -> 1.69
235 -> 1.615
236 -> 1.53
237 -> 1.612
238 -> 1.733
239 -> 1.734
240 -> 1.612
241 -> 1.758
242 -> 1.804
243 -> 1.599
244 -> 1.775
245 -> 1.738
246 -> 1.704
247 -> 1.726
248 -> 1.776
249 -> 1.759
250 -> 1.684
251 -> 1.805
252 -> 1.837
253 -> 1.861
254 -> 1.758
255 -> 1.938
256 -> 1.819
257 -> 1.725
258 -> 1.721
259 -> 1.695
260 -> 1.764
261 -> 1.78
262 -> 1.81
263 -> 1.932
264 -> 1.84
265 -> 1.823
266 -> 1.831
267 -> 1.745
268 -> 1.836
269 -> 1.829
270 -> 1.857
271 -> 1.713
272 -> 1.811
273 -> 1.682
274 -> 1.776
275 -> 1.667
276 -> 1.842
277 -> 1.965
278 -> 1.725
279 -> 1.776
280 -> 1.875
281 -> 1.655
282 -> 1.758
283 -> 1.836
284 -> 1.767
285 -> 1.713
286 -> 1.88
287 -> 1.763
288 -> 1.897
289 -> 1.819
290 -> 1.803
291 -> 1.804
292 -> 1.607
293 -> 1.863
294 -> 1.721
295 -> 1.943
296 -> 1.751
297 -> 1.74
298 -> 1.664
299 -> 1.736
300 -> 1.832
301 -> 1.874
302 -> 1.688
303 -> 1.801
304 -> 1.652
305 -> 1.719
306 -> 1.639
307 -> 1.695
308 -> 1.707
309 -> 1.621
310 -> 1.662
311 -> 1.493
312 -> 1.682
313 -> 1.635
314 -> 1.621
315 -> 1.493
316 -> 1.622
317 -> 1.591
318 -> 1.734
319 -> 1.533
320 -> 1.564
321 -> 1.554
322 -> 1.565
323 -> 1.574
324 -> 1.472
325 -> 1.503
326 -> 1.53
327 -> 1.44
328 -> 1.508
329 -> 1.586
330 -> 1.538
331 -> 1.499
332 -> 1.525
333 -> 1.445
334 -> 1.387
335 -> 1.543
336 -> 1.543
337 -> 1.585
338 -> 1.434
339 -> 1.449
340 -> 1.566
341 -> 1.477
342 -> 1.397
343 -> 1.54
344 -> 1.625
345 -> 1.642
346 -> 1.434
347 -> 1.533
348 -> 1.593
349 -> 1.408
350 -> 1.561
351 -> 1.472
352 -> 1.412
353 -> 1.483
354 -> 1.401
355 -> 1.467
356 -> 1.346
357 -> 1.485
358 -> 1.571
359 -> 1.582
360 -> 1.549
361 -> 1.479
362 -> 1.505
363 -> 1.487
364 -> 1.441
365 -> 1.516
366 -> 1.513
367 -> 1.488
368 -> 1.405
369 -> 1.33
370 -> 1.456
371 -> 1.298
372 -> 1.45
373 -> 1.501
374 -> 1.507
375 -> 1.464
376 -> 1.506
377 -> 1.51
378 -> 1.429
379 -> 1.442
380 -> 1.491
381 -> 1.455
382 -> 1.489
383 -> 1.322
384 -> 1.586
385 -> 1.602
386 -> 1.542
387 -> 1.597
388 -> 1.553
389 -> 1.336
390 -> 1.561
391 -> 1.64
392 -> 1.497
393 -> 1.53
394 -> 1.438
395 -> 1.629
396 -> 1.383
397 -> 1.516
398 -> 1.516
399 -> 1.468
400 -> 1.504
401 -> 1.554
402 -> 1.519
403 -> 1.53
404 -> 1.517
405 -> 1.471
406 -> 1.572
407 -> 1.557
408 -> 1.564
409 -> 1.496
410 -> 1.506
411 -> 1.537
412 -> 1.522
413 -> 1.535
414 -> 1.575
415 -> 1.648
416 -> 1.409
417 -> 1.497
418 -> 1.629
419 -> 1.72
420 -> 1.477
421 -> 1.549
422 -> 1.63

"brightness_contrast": -0.0127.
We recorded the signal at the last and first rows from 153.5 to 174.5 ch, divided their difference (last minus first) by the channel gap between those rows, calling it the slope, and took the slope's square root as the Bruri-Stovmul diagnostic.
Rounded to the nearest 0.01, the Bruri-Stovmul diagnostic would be 0.07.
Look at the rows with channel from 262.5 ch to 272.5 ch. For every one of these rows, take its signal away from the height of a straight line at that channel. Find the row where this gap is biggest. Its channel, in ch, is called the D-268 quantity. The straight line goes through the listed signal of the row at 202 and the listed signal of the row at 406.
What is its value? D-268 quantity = 271 ch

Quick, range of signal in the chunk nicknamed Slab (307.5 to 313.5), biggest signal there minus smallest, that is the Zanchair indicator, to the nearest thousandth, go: 0.214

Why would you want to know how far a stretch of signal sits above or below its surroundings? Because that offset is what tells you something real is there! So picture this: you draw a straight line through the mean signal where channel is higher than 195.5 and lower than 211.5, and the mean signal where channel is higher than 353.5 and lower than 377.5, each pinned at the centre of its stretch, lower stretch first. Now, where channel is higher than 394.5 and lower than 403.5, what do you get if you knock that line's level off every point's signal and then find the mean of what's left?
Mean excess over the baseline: 0.16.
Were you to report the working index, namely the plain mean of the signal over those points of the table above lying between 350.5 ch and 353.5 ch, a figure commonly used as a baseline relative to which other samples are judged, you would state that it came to 1.46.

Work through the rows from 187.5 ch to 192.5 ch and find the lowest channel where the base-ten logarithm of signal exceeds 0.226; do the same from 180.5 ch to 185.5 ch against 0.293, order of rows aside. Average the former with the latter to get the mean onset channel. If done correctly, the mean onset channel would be 184.5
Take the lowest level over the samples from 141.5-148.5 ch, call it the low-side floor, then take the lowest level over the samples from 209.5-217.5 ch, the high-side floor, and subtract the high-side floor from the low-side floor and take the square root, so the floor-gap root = 0.53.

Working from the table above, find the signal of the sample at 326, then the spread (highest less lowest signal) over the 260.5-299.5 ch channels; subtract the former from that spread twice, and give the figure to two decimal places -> -2.70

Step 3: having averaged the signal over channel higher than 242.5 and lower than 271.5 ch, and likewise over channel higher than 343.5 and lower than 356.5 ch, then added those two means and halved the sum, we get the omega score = 1.64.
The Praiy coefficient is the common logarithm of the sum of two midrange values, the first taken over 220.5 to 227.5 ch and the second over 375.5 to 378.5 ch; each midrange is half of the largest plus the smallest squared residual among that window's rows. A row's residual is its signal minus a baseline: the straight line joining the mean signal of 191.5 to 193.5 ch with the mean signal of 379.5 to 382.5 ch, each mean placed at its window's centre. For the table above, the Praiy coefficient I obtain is -1.49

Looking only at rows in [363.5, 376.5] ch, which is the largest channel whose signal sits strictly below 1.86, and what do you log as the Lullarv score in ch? 376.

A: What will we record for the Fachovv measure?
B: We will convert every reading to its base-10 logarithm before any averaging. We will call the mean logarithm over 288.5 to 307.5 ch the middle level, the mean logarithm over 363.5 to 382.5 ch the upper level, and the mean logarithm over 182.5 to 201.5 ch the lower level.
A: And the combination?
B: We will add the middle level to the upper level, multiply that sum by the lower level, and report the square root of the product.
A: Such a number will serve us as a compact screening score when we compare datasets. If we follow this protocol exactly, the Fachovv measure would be 0.365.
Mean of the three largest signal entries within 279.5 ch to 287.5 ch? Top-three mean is 1.86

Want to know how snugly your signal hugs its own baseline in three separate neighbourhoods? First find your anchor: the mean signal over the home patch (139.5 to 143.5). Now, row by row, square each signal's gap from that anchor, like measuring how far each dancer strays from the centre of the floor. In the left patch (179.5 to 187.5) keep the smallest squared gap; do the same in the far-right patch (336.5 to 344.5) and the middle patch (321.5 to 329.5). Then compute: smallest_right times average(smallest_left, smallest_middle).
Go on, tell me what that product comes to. 0.11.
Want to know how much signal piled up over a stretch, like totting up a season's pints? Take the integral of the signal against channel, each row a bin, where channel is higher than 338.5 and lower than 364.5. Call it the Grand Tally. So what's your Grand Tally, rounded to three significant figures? 38.9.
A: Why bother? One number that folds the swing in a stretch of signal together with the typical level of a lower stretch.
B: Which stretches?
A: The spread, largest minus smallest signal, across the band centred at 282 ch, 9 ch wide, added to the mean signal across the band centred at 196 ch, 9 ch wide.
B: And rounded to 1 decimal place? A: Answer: 2.3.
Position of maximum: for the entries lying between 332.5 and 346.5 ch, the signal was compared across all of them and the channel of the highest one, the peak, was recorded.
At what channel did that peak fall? 345 ch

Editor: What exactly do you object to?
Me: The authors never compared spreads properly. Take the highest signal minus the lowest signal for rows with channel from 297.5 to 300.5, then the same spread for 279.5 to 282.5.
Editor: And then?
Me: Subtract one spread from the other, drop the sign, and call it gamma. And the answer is 0.05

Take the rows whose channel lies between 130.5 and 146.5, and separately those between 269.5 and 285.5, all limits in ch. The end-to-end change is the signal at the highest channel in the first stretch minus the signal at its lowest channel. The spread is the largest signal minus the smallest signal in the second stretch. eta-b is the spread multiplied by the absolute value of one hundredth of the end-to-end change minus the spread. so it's 0.10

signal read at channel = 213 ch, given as 2.009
